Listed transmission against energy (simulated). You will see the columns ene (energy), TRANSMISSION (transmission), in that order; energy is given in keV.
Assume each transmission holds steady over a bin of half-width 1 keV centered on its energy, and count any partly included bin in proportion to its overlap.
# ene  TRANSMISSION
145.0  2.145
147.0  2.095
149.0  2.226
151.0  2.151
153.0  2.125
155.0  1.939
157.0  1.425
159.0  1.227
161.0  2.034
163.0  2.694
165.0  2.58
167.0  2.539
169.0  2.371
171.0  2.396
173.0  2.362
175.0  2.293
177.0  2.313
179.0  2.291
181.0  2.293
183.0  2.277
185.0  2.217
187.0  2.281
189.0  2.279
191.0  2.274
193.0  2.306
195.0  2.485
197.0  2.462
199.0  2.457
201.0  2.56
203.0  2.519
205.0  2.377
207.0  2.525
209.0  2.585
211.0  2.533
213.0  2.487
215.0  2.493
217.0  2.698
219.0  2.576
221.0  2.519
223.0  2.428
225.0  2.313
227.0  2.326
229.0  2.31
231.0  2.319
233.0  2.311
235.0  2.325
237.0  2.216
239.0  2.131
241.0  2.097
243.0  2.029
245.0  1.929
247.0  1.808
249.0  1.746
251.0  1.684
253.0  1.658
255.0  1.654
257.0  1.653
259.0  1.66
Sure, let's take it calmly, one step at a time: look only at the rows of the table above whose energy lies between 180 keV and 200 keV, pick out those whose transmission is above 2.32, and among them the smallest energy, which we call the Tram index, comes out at 195.0 keV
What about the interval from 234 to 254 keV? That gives 235.0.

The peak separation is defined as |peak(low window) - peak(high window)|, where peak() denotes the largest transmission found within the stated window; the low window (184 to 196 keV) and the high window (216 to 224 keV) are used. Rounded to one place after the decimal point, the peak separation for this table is 0.2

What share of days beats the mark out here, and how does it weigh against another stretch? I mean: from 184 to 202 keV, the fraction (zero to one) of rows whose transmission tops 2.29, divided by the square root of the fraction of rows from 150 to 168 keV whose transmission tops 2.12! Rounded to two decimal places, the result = 0.75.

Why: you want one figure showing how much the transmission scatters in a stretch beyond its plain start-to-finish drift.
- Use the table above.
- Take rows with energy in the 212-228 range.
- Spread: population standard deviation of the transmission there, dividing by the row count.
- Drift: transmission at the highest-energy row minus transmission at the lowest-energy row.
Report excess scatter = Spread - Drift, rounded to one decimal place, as 0.3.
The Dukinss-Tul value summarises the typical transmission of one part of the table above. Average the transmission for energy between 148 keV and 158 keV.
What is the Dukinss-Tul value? 1.97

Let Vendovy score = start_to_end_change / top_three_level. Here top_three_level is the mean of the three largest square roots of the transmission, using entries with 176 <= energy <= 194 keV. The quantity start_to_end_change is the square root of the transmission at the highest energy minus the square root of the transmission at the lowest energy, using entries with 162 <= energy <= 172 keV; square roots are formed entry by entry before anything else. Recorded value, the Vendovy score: -0.062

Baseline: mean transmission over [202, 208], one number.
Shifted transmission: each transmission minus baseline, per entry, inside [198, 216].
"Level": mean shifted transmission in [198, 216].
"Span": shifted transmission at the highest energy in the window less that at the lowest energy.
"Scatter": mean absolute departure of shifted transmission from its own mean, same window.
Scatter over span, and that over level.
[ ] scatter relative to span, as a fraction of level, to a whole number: 41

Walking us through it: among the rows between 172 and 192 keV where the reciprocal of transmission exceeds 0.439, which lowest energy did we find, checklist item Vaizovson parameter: 183.0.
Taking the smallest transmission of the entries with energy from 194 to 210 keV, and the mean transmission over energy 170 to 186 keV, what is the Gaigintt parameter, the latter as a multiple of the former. 0.97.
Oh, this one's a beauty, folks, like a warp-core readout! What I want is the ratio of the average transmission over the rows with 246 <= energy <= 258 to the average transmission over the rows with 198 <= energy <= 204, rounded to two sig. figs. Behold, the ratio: 0.68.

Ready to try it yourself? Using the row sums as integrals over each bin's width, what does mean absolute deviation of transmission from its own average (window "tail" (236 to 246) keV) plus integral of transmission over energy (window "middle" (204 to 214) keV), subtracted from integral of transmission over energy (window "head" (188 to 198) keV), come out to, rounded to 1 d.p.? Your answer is -1.5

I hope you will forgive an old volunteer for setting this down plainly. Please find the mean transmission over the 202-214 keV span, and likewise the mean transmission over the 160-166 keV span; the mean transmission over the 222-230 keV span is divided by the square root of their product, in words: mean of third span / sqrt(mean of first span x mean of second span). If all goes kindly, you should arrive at 0.95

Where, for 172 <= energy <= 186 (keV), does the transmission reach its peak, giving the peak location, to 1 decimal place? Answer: 173.0 keV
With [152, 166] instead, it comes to 163.0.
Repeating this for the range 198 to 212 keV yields 209.0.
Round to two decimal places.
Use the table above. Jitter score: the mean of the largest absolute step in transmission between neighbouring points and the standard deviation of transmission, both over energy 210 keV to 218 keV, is 0.15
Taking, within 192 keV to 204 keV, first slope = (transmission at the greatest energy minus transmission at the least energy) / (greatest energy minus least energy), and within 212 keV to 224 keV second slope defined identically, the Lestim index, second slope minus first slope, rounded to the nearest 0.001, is -0.027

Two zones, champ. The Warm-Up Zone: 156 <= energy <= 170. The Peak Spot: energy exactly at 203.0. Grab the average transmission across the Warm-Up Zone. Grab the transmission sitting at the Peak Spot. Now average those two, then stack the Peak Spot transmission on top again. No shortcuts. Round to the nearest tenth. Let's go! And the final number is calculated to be 4.8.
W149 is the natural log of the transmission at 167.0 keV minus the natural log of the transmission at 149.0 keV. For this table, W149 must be 0.1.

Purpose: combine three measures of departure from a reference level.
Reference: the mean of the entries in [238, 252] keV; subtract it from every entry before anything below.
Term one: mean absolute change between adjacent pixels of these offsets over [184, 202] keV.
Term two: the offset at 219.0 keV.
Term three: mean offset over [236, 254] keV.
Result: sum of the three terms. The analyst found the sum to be 0.71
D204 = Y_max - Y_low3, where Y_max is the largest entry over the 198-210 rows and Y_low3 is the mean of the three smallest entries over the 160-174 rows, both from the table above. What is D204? 0.33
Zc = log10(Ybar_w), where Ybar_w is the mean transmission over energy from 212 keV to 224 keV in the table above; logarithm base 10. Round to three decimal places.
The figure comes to 0.404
